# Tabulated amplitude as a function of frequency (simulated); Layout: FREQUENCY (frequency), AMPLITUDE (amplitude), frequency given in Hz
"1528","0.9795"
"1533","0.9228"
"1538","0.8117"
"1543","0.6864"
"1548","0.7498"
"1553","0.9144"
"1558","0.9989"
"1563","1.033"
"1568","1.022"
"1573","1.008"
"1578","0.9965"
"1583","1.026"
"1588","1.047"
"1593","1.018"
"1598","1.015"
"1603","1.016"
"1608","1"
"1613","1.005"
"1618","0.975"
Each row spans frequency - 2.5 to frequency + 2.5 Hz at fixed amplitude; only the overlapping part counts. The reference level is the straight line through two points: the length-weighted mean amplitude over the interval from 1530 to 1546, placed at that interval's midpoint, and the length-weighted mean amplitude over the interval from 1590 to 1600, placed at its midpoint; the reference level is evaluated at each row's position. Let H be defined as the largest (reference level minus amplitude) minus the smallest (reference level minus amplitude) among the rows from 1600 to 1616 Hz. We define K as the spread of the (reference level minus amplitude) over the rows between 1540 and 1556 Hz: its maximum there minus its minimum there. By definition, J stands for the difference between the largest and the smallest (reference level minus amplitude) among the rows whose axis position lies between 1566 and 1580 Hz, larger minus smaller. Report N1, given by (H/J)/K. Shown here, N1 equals 4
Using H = 0.05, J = 0.06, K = 0.19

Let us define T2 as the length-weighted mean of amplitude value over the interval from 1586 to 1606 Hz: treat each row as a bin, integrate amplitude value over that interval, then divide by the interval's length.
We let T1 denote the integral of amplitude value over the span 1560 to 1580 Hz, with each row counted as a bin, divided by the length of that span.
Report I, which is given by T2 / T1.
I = 1.01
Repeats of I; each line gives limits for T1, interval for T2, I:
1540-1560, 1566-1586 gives 1.22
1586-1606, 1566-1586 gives 0.99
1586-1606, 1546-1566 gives 0.91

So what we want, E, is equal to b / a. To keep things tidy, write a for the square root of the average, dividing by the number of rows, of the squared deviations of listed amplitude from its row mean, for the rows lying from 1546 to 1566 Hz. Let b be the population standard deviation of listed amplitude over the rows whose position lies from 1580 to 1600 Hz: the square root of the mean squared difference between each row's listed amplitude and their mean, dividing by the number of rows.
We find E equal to 0.1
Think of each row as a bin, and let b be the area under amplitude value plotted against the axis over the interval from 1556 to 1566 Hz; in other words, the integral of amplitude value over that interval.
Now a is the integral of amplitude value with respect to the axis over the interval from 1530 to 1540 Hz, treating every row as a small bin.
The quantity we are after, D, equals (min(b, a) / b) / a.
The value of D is 0.0983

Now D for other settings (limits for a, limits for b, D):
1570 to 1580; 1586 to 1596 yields 0.0970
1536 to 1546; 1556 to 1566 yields 0.0983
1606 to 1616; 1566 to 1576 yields 0.0986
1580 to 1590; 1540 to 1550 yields 0.0967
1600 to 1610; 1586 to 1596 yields 0.0970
